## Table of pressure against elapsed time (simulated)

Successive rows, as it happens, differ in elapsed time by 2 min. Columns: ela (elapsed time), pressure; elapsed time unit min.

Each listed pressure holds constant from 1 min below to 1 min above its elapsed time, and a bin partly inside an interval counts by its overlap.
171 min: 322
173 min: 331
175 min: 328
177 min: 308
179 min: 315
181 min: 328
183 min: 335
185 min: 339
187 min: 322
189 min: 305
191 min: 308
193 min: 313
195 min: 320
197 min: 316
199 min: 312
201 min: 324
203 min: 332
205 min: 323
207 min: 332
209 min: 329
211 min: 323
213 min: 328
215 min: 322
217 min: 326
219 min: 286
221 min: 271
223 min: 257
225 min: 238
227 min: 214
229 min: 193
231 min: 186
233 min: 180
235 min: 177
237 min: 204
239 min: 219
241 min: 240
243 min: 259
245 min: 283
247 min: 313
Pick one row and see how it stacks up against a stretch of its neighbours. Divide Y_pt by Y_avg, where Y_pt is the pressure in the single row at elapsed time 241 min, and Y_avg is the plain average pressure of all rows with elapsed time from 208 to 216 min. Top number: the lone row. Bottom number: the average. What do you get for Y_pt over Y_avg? 0.74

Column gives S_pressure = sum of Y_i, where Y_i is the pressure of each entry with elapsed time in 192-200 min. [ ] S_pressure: 1261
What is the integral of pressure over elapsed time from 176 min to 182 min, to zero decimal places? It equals 1902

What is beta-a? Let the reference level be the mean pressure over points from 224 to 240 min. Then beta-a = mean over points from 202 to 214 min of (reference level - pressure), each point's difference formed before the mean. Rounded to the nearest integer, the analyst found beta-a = -126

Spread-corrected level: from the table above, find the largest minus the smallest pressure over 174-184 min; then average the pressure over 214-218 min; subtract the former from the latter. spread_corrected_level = 297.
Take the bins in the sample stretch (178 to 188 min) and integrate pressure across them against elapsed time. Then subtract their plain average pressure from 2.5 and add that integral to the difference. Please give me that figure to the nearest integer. 2953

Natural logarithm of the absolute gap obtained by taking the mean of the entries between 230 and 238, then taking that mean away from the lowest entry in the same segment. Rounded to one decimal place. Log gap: 2.3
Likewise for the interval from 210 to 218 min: 1.0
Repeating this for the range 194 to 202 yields 1.8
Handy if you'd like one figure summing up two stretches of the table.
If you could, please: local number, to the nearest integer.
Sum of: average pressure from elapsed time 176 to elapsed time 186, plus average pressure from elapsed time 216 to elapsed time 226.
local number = 601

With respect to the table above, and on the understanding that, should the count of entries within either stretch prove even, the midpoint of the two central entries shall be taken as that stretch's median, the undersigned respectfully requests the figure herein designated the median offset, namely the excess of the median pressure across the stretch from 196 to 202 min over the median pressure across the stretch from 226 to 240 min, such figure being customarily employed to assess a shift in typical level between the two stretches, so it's 123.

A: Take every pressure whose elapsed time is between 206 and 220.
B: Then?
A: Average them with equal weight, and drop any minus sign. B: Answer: 321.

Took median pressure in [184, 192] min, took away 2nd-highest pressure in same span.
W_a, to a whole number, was -7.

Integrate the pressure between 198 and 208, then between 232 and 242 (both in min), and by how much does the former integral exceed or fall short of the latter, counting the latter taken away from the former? 1206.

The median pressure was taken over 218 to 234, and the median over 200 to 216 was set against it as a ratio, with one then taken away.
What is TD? 0.44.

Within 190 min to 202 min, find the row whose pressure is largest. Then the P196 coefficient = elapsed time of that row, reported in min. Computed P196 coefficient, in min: 201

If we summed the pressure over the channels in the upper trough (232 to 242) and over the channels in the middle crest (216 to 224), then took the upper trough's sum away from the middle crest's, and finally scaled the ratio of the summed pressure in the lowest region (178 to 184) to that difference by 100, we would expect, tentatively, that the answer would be 815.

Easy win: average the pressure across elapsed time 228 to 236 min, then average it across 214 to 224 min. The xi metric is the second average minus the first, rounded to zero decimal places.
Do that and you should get 108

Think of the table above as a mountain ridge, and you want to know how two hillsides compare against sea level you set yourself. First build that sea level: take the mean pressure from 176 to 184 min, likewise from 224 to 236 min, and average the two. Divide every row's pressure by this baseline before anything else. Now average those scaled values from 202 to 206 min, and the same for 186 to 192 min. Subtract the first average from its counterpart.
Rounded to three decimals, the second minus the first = -0.061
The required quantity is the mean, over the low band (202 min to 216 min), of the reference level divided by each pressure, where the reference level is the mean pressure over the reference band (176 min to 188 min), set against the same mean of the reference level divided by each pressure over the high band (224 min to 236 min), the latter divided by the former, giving 1.7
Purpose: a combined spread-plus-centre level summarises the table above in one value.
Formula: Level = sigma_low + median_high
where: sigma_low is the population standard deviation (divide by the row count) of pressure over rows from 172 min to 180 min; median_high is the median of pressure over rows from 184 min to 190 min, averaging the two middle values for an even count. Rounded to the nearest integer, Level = 331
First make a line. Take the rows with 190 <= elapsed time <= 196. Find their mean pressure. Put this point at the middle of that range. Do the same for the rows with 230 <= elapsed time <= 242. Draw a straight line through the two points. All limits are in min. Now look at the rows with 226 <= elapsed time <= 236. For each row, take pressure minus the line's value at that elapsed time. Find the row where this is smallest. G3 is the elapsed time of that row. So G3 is 233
